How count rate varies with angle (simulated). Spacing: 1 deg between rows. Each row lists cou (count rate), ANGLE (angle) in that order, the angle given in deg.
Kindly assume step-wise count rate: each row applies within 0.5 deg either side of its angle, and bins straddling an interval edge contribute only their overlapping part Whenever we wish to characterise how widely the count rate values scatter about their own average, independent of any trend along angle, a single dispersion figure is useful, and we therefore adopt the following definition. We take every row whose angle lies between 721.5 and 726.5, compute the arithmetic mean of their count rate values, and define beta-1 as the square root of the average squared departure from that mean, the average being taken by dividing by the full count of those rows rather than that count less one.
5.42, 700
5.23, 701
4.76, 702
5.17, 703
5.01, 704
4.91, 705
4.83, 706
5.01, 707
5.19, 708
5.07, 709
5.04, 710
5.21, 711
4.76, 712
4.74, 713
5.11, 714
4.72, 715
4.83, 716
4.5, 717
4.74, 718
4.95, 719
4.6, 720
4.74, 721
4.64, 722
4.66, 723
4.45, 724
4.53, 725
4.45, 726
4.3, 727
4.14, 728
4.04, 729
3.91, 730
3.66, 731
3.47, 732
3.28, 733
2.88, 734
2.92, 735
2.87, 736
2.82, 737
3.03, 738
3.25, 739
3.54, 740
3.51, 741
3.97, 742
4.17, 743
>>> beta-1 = 0.090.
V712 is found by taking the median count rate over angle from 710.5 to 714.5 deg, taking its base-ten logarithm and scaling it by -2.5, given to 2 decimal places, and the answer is -1.73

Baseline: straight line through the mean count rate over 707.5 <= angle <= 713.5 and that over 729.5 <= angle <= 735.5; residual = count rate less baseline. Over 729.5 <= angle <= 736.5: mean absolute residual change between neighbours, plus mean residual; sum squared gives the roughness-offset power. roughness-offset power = 0.0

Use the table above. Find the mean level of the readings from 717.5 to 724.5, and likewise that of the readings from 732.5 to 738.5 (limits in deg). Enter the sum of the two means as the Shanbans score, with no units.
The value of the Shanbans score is 7.6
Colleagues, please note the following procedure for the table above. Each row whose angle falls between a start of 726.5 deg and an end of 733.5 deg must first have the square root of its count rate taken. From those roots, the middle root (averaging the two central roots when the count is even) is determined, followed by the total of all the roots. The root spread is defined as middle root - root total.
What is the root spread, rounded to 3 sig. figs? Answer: -11.7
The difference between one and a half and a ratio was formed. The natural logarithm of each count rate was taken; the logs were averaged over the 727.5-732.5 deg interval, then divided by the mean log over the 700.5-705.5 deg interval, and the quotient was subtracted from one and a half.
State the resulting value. 0.67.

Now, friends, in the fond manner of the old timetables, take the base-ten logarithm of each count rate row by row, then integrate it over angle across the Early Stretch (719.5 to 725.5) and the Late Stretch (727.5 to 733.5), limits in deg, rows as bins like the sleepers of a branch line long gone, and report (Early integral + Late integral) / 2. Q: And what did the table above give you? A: 3.71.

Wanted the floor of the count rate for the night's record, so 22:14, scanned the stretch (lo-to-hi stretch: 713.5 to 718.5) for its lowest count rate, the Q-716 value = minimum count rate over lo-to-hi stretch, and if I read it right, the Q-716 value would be 4.5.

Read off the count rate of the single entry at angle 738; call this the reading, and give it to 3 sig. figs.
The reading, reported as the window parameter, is 3.03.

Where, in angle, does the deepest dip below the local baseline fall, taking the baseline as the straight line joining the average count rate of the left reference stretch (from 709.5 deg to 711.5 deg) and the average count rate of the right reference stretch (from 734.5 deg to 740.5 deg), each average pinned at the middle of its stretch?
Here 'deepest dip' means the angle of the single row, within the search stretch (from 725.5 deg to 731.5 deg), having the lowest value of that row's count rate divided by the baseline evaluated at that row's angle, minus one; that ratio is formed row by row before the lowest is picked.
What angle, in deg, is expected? 731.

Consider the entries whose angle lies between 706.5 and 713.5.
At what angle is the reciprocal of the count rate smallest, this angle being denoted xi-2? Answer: 711 deg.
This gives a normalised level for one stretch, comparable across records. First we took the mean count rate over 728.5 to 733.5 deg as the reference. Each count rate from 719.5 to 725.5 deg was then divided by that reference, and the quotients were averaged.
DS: 1.3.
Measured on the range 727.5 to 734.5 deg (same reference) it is 1.0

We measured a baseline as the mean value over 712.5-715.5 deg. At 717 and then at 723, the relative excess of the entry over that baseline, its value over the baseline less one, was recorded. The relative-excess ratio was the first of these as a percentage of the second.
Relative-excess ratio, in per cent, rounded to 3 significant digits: 181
